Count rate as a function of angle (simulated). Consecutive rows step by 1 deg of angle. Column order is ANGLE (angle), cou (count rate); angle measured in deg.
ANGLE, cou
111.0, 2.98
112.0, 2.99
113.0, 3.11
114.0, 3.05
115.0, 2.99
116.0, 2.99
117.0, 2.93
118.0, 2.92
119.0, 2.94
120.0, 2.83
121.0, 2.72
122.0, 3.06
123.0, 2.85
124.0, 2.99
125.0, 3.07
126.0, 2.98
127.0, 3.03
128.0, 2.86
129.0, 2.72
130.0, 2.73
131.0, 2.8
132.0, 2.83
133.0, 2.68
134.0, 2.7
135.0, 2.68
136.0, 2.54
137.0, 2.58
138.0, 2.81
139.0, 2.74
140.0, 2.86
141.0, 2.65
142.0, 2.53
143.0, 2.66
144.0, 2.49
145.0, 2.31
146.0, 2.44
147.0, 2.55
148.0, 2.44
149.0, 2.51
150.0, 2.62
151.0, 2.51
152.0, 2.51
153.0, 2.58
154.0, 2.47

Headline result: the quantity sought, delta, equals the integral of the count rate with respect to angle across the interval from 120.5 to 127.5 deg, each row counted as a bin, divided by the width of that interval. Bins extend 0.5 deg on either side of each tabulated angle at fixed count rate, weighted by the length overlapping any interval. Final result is 2.96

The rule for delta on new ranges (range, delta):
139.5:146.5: 2.56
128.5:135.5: 2.73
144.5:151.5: 2.48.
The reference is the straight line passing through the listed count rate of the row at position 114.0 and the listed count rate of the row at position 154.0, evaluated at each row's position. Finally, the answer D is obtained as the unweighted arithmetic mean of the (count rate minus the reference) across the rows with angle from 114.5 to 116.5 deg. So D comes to -0.04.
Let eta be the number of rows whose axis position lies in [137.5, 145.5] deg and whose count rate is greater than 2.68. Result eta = 3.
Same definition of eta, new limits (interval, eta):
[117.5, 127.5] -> 10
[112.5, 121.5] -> 9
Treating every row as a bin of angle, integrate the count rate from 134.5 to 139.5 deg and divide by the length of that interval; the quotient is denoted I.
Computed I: 2.67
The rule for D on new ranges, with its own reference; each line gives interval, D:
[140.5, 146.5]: -0.11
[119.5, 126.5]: 0.01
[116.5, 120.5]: -0.08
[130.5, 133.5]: -0.02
